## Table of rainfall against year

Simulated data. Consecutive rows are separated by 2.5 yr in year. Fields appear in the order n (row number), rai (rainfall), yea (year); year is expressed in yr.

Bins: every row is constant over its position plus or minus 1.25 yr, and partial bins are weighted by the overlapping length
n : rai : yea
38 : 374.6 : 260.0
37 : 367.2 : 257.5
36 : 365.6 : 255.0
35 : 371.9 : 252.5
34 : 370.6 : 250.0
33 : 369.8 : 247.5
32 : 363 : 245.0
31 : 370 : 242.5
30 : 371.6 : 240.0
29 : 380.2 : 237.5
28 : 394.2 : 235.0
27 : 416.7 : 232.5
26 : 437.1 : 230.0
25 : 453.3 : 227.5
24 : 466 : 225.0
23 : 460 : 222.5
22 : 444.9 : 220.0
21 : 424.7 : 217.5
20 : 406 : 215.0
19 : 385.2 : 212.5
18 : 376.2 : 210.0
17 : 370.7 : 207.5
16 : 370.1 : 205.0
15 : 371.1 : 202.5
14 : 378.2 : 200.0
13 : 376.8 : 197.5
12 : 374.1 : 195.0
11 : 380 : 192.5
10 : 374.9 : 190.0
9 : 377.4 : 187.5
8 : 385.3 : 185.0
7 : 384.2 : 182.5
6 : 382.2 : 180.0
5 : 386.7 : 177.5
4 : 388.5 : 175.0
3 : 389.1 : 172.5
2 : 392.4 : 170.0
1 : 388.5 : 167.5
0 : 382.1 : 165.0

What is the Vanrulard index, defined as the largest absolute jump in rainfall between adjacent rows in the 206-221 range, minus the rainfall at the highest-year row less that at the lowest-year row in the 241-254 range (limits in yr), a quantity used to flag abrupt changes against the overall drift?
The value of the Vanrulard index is 19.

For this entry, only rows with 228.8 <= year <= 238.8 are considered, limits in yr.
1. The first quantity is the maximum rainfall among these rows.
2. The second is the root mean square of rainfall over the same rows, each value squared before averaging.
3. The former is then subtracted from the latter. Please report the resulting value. -29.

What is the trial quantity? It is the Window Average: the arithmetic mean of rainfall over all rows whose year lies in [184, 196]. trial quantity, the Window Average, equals 378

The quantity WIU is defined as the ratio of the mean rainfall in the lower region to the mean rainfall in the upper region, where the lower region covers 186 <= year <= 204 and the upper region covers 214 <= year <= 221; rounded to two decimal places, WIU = 0.88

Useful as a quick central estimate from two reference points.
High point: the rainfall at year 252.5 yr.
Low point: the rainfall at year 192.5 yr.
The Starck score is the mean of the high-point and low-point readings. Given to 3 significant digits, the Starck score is 376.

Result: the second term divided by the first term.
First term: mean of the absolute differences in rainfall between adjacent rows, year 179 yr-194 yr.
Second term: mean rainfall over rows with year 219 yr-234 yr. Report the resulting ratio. 120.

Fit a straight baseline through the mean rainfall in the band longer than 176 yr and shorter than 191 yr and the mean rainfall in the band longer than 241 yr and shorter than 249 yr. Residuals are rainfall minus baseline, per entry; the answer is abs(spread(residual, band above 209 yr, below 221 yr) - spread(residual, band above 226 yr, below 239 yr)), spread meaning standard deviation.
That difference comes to 0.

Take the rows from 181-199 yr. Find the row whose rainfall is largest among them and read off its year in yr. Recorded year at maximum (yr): 185.0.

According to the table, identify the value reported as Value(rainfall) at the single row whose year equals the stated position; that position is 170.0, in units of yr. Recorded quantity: 392.4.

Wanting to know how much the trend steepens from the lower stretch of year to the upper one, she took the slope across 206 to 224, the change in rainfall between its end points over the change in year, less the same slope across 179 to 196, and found 6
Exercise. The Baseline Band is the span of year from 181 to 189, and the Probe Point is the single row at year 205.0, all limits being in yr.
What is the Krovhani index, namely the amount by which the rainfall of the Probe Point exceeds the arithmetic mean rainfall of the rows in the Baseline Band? -12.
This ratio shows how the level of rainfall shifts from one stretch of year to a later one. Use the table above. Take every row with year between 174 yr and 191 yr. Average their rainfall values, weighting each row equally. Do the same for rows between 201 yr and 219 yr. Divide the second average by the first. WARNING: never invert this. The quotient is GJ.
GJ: 1.01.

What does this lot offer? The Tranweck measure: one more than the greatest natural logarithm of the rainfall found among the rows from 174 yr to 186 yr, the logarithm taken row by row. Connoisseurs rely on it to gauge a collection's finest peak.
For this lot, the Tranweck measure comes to 6.96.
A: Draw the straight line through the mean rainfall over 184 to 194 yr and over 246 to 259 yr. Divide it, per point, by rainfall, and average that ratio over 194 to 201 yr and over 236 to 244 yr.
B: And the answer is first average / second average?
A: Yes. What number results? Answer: 1.01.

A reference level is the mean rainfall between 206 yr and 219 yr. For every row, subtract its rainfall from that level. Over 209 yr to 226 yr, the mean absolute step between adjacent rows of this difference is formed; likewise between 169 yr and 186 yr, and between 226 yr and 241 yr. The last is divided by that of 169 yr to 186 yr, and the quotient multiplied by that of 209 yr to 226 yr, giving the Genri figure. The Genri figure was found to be 110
